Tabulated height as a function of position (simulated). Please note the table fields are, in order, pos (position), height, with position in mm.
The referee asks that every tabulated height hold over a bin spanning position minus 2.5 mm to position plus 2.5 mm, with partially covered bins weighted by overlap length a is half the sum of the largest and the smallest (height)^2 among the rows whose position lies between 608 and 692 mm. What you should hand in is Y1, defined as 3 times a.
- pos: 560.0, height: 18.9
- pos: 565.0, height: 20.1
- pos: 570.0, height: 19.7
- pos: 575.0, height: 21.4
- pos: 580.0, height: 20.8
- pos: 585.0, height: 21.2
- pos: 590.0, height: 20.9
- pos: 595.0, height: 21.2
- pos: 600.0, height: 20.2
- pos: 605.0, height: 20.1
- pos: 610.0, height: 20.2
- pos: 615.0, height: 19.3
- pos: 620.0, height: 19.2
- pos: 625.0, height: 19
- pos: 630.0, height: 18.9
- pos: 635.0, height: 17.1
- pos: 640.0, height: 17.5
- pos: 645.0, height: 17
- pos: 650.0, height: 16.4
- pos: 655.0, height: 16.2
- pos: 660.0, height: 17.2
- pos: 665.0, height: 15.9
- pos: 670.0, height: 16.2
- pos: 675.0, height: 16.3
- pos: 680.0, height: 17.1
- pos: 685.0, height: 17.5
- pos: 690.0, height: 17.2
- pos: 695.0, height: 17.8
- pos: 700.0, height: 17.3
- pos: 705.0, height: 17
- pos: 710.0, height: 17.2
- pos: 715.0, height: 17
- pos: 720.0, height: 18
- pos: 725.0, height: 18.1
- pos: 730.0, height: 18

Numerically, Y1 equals 991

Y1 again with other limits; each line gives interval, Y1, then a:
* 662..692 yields 839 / 280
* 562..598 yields 1269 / 423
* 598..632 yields 1148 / 383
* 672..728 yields 890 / 297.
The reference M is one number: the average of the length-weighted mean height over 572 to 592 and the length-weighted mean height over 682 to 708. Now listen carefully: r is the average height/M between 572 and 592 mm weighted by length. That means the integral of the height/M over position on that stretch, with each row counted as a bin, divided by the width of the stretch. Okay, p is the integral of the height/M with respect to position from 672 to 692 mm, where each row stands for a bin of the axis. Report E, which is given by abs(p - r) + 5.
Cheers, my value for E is 21.61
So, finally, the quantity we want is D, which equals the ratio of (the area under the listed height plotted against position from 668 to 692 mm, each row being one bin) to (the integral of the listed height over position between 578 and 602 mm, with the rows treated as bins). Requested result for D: 0.81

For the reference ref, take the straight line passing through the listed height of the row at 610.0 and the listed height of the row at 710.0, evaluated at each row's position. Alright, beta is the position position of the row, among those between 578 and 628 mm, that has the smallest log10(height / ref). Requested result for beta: 625.0 mm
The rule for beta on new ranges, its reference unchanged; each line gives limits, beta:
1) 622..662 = 655.0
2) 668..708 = 670.0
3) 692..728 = 705.0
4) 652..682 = 665.0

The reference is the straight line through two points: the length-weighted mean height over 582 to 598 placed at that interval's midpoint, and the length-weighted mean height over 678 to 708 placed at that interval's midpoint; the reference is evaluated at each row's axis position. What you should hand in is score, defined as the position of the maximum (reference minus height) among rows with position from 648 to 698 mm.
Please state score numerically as 655.0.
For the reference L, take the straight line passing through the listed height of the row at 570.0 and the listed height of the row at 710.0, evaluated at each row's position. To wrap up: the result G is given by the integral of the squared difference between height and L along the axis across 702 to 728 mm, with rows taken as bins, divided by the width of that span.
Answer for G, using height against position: 0.5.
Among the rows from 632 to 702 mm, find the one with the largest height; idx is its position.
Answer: 695.0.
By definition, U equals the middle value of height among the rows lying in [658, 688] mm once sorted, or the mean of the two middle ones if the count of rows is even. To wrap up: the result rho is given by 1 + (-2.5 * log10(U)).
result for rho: -2.06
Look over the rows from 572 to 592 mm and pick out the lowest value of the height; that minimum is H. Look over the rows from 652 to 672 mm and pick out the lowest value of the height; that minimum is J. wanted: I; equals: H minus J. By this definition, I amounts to 5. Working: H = 20.8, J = 15.9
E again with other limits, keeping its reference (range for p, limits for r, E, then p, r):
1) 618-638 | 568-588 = 23.20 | 19.3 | 1.08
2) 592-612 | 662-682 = 25.44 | 21.3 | 0.85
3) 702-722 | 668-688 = 22.13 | 18.0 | 0.88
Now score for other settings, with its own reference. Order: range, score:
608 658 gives 655.0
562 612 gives 570.0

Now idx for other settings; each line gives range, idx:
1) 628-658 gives 630.0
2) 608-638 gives 610.0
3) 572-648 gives 575.0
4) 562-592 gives 575.0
